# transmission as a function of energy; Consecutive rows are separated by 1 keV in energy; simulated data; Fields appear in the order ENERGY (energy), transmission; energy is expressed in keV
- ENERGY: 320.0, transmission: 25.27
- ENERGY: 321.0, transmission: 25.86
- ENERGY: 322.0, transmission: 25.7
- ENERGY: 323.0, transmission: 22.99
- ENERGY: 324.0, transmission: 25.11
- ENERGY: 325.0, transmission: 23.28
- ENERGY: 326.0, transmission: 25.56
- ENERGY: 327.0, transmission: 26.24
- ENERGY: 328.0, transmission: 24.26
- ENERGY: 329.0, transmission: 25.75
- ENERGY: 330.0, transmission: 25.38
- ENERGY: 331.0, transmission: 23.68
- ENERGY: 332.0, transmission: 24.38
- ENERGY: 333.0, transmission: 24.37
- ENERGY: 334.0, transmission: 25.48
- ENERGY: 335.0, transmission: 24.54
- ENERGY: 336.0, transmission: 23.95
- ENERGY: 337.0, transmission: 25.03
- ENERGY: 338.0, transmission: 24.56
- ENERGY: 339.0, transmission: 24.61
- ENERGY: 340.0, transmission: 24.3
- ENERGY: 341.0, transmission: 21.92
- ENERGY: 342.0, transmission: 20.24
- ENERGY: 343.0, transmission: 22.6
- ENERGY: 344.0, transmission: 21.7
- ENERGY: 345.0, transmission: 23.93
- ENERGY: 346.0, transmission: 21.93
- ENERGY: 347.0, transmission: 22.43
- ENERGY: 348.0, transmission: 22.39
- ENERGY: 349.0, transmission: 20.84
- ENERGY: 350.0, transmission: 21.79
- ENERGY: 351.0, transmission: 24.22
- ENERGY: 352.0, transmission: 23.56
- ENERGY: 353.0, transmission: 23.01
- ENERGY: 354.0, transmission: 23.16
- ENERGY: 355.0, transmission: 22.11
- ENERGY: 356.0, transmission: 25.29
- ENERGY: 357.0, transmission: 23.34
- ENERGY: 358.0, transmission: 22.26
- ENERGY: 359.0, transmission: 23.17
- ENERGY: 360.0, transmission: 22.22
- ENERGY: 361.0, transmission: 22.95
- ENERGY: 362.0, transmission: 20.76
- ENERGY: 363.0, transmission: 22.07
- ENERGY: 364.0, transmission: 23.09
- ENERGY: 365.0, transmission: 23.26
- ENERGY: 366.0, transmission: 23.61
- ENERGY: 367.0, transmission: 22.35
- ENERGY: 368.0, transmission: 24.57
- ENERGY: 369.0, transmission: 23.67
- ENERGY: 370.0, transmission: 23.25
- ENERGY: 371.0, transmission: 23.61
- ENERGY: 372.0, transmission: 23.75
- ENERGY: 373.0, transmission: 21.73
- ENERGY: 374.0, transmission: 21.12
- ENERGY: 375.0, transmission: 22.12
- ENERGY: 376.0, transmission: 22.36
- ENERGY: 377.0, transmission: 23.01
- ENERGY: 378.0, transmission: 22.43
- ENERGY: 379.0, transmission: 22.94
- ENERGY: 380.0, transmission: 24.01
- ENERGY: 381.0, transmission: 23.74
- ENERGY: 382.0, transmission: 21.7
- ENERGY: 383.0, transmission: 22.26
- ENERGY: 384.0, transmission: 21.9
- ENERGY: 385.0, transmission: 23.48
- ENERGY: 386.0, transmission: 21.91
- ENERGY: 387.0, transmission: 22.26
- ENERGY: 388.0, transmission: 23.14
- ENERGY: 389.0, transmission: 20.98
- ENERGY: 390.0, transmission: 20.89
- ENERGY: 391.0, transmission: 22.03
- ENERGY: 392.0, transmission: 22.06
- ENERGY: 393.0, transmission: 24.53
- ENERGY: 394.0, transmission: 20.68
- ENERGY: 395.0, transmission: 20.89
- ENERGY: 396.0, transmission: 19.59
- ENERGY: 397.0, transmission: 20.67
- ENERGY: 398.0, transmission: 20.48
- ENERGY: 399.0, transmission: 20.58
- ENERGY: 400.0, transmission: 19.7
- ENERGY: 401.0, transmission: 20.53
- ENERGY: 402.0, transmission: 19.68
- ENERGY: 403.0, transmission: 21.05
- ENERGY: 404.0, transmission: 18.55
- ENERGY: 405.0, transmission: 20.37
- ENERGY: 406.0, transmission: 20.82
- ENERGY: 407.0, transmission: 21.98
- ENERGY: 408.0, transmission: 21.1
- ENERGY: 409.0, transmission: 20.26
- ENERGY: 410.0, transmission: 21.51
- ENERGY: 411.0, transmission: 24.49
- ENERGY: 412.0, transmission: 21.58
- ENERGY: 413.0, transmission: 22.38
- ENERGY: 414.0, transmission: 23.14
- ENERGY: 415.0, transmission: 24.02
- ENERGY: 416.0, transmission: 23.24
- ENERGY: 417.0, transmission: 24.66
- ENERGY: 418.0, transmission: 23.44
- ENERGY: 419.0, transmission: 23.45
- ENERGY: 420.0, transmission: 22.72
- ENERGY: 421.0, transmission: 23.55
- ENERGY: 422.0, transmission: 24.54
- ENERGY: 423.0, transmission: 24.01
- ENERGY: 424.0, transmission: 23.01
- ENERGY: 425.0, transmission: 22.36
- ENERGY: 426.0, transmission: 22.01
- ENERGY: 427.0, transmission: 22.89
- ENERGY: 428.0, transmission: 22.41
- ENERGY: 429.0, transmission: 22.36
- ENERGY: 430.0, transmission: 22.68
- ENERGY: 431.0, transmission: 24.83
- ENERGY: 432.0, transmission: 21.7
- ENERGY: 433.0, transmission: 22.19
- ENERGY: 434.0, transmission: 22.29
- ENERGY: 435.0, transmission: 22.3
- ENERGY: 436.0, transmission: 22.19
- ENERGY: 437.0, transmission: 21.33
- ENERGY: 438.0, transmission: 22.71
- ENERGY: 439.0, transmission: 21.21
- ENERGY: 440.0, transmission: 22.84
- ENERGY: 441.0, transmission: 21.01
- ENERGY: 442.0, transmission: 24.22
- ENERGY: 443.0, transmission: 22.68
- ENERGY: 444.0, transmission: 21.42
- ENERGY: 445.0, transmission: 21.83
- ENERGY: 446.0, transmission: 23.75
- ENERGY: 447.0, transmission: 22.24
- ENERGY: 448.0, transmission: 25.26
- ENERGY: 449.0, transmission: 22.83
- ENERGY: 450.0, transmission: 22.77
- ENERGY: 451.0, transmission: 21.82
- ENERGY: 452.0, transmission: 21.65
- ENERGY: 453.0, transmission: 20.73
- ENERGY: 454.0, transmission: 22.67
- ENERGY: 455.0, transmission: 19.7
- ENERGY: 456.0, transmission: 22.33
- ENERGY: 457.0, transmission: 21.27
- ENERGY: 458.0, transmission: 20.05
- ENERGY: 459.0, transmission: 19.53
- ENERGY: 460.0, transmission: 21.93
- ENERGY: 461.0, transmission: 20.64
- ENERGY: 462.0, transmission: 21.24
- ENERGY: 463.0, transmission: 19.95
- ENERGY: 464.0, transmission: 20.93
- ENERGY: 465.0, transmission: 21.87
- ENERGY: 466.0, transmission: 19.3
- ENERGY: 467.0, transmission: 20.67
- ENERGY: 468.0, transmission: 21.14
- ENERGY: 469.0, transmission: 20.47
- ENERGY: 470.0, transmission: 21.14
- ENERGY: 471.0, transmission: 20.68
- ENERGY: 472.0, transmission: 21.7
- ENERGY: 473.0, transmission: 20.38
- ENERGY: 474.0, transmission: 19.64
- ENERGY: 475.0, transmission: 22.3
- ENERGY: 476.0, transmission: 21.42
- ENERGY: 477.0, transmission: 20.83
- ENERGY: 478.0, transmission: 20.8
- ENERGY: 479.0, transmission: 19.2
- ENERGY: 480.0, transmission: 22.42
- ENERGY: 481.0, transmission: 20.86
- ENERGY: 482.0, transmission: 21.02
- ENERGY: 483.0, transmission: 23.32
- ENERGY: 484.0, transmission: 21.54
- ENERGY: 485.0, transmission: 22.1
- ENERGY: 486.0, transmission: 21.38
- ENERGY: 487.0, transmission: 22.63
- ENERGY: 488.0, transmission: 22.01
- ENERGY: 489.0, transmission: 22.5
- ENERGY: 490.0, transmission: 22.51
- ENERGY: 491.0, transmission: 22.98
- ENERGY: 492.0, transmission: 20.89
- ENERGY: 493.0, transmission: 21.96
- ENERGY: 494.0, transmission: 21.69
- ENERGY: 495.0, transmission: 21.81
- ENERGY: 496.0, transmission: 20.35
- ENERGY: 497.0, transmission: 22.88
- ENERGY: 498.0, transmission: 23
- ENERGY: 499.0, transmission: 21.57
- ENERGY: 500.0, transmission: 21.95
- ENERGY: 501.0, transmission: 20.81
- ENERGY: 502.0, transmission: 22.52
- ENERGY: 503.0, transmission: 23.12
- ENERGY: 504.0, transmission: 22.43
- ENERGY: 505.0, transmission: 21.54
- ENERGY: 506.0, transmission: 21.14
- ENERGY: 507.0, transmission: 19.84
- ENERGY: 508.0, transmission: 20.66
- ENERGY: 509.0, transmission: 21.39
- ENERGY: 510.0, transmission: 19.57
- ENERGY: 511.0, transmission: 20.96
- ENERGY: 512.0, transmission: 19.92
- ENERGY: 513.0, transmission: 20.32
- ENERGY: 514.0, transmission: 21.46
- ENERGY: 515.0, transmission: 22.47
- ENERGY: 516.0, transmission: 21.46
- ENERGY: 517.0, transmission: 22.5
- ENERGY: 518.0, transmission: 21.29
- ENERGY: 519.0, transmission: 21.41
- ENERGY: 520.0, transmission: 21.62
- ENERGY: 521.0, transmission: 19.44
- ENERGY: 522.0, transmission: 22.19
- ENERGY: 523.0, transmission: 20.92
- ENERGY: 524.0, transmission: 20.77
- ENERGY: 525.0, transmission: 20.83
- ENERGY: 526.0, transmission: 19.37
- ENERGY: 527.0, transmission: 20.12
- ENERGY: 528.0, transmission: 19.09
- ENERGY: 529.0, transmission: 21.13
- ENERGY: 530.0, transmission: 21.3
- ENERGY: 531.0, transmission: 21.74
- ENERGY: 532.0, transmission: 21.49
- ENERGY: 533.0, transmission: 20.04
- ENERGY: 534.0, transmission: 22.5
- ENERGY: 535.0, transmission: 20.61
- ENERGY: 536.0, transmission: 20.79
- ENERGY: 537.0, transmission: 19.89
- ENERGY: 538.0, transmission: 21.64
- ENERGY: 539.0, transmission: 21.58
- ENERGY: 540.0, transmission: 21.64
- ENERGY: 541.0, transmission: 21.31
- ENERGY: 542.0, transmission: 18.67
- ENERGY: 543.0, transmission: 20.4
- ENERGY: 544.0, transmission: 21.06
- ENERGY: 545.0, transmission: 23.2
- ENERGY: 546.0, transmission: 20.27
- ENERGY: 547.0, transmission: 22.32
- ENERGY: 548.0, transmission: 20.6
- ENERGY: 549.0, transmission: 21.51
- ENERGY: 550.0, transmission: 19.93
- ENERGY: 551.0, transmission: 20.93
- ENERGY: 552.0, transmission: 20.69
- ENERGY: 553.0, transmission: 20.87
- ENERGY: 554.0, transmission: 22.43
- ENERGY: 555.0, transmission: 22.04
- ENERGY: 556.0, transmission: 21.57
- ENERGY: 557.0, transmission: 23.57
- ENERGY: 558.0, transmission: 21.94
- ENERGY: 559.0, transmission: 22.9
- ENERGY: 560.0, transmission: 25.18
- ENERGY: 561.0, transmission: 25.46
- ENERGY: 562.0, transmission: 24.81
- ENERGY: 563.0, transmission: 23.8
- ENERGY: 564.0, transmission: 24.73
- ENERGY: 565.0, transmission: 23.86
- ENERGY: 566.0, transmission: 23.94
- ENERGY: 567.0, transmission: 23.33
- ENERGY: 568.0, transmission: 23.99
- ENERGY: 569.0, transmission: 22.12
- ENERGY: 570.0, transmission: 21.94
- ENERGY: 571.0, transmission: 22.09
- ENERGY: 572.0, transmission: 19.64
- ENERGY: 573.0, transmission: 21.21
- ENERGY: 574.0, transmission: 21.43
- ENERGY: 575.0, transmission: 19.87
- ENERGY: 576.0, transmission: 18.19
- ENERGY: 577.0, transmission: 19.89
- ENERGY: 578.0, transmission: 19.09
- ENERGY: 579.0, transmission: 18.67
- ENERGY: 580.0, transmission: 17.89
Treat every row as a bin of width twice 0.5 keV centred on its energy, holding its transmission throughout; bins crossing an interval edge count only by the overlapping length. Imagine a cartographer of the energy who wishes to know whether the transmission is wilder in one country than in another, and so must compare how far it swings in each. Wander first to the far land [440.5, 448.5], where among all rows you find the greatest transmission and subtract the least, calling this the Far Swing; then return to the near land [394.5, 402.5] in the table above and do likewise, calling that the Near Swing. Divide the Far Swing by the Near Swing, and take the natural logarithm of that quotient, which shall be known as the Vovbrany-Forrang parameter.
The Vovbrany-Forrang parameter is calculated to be 1.18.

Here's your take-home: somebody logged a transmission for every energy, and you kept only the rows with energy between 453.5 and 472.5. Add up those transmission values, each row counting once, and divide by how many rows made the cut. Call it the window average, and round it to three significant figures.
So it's 20.9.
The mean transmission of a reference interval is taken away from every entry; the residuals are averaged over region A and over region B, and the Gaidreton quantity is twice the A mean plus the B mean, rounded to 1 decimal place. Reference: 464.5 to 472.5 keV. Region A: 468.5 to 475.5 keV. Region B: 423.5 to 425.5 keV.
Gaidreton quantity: 1.9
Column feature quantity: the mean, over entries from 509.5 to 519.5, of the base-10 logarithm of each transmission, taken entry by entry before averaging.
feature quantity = 1.32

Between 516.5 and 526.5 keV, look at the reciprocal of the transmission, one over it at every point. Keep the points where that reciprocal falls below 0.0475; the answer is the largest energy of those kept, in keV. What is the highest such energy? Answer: 522.0 keV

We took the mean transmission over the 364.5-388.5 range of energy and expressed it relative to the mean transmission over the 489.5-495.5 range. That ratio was 1.04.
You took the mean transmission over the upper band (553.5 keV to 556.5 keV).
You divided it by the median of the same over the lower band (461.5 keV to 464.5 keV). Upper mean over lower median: 1.05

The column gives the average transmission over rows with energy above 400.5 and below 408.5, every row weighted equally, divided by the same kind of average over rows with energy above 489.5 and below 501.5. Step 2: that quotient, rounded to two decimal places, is 0.94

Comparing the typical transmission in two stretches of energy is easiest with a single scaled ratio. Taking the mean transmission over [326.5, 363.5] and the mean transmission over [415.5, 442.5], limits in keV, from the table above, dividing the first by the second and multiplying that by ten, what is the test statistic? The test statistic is 10.2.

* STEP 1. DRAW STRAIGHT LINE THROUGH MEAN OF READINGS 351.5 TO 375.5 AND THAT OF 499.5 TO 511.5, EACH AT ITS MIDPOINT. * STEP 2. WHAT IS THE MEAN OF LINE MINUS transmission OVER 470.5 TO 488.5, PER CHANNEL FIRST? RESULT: 0.3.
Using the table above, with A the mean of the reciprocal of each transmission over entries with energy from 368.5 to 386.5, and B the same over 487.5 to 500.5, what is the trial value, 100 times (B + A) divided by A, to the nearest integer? 203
